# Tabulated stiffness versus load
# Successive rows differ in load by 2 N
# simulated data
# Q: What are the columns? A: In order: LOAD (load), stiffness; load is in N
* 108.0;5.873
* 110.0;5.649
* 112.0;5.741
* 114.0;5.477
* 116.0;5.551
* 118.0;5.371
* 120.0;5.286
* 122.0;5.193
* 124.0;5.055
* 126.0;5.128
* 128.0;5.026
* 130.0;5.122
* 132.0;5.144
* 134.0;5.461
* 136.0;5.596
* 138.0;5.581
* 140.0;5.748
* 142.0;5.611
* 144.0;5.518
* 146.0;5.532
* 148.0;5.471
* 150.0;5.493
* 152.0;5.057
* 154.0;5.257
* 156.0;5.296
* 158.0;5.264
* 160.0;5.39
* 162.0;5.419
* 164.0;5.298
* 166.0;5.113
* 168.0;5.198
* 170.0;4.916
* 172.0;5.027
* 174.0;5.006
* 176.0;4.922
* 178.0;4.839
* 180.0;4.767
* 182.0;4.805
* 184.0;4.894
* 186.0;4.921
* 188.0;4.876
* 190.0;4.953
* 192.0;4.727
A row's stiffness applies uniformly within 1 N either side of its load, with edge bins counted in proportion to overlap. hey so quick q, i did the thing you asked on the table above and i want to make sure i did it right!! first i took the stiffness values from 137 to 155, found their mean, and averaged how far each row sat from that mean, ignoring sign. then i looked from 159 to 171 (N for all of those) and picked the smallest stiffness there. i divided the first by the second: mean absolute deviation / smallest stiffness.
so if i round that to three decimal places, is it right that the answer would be 0.029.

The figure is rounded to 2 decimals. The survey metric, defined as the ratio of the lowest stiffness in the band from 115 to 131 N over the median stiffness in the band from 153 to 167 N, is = 0.95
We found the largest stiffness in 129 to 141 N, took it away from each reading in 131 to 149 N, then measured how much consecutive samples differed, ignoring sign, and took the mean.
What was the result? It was 0.12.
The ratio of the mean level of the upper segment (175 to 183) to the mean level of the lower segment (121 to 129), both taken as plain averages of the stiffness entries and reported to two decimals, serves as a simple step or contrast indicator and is 0.95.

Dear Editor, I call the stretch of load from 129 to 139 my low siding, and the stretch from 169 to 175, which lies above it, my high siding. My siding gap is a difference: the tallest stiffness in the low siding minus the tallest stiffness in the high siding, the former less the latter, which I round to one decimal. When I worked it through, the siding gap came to 0.6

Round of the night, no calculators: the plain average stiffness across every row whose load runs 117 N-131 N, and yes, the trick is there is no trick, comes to 5.17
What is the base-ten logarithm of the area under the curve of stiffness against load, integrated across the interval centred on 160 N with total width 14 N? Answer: 1.87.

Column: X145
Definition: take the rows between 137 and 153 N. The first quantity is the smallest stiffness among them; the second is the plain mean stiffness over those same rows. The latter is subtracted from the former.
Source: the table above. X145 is -0.44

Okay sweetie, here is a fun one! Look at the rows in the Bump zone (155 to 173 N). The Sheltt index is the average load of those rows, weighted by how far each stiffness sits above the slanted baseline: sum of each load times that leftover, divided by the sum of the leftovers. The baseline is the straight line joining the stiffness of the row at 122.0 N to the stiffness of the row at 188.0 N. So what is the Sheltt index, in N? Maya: 161.8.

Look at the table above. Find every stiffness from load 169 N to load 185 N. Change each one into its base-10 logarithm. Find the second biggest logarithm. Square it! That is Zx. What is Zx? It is 0.49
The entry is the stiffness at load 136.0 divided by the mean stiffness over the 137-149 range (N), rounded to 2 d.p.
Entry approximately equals 1.00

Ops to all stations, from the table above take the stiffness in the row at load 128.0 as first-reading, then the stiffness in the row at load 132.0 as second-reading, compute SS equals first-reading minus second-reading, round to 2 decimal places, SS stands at -0.12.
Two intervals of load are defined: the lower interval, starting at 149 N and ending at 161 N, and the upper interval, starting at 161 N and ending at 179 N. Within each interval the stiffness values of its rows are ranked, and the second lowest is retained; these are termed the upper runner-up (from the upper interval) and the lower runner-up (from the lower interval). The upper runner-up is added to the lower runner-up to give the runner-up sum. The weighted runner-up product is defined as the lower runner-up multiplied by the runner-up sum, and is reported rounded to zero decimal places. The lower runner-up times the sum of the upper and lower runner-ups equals 53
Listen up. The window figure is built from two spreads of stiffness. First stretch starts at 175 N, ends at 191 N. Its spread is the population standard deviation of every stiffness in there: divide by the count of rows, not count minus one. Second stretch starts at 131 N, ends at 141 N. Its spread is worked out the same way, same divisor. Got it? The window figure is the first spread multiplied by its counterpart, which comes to 0.012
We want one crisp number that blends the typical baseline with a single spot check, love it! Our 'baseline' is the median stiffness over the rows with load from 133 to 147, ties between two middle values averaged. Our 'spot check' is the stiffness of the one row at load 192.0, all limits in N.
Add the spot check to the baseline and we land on 10.31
